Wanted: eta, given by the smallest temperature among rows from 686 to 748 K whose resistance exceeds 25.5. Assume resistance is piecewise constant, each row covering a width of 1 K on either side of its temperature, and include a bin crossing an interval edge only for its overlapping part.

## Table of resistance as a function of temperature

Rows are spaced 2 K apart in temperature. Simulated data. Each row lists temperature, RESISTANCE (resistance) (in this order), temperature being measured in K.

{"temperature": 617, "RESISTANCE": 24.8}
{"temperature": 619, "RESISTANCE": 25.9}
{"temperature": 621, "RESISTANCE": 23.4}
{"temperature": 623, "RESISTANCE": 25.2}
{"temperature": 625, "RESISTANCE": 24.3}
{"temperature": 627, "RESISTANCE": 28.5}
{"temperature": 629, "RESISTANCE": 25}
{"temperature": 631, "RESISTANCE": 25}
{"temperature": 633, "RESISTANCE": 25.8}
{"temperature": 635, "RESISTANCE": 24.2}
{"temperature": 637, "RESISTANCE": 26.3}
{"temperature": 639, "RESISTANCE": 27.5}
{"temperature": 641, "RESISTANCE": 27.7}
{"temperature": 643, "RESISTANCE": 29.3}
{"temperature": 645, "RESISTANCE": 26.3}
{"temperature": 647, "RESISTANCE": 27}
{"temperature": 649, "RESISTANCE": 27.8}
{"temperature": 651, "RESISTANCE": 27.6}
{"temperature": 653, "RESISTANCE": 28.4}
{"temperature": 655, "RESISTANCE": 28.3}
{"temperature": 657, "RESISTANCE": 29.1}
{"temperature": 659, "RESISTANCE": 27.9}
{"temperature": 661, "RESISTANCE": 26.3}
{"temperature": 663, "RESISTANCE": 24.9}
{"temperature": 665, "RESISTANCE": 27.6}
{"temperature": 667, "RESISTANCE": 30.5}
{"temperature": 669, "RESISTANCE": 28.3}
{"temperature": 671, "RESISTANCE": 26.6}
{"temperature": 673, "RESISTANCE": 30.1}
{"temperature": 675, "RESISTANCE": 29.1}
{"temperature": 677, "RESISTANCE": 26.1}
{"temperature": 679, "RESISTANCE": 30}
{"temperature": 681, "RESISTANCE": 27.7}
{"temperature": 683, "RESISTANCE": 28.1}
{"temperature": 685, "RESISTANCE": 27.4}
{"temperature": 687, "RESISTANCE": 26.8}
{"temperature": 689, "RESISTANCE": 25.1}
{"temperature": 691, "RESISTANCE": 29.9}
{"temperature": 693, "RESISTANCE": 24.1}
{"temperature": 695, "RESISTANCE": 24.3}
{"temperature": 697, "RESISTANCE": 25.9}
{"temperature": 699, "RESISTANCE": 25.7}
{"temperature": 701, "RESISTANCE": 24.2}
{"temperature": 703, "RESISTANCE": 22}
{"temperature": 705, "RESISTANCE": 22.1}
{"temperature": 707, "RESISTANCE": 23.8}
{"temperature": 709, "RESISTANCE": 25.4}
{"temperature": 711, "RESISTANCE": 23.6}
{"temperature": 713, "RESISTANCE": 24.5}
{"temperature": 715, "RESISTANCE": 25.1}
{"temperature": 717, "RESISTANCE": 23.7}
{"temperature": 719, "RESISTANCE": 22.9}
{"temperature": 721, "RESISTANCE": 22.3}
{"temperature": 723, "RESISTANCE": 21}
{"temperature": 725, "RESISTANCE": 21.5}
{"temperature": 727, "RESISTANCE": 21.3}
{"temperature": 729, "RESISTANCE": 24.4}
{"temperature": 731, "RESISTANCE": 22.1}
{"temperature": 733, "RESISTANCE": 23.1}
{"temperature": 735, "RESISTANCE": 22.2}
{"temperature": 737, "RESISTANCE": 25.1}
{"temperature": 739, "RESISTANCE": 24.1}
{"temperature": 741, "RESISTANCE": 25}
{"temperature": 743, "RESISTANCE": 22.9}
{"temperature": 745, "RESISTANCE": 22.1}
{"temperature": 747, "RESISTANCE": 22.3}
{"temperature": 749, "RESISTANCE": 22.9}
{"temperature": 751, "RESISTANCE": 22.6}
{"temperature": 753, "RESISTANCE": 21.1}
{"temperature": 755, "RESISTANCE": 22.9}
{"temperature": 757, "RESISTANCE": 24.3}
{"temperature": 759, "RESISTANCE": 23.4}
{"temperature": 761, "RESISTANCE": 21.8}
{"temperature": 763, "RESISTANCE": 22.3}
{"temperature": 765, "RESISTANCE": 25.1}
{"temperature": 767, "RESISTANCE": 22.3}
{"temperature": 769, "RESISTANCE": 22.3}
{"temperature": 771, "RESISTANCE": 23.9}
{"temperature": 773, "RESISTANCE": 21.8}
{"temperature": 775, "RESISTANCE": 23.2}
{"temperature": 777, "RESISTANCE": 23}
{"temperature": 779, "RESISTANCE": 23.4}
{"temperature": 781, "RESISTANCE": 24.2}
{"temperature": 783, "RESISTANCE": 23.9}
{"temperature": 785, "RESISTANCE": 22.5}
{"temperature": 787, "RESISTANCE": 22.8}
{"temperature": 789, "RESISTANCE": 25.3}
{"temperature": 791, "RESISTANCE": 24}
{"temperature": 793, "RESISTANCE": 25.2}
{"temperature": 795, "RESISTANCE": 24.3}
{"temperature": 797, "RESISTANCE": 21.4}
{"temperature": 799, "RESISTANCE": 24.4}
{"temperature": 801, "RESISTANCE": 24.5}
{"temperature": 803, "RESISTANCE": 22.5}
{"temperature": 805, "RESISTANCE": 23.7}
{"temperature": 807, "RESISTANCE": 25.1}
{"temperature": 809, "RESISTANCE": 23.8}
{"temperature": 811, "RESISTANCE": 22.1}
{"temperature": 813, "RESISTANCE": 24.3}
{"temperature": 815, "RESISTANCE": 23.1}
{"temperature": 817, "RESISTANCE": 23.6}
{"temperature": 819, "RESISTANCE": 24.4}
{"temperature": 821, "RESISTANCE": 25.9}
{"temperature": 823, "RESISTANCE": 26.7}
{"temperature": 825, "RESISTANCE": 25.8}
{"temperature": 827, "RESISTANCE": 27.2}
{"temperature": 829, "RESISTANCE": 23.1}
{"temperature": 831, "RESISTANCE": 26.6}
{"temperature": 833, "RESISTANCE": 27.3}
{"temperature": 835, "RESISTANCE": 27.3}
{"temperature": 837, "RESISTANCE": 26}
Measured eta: 687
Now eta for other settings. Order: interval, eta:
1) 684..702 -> 685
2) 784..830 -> 821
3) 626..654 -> 627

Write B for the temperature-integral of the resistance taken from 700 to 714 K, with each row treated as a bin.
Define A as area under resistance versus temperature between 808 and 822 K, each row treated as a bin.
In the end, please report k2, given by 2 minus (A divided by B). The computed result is 0.99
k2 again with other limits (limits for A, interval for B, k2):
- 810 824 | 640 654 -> 1.12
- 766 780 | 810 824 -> 1.06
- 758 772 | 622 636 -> 1.09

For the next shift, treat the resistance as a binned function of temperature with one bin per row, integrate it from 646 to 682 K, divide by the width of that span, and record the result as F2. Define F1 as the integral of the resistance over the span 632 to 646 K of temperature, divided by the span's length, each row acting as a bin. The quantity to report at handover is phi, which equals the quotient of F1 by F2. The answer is 0.96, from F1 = 26.7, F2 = 28.0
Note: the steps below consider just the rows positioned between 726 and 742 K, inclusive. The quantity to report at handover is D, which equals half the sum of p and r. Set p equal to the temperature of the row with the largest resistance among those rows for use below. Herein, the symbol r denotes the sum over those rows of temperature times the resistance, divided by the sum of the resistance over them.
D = 735.6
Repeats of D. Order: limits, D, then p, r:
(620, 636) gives 627.5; 627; 628.0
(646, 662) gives 655.5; 657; 654.0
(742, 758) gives 753.5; 757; 750.1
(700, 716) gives 708.6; 709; 708.1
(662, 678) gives 668.5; 667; 670.1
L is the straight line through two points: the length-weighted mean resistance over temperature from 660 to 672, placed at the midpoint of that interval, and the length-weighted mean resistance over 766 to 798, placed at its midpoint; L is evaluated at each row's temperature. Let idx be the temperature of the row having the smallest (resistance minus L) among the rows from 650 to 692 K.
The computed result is 663 K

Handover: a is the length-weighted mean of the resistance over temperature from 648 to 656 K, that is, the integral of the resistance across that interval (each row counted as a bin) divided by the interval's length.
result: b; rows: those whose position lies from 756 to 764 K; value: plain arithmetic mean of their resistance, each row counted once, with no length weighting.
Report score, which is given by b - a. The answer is -5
